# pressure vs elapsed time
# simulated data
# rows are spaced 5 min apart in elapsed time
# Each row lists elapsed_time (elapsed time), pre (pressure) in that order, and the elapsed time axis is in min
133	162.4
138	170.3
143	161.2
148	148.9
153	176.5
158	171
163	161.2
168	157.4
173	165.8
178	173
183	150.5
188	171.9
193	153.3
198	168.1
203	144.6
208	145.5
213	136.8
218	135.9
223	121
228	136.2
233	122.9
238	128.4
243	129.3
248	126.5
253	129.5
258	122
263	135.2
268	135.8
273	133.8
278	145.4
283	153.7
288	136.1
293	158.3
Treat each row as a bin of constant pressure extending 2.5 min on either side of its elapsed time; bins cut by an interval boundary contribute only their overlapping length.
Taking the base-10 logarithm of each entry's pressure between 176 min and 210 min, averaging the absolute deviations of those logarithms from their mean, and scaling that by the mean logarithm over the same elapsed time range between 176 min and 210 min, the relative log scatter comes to 0.0137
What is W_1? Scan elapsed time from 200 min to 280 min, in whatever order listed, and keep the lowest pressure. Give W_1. 121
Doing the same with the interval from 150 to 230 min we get 121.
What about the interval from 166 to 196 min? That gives 150.5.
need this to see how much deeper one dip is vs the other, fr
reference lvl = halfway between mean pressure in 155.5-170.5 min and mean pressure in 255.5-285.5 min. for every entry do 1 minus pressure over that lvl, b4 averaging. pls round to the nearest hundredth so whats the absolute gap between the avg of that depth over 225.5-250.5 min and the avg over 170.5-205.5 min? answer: 0.22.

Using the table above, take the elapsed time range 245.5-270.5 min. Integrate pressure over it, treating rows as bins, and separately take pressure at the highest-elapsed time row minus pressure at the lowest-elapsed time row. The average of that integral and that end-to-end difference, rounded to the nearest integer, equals 1627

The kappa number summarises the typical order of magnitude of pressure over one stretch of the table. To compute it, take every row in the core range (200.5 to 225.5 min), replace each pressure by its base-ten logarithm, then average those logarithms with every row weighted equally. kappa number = 2.135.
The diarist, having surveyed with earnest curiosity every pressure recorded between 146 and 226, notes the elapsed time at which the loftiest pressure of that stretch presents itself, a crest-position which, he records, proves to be 153 min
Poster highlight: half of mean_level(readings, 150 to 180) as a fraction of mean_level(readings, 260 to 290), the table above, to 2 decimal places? 0.60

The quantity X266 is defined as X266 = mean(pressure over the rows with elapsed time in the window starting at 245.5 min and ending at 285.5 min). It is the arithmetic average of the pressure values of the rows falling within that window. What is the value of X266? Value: 135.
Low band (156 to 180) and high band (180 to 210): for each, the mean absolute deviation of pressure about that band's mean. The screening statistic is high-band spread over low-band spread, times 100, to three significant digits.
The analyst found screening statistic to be 187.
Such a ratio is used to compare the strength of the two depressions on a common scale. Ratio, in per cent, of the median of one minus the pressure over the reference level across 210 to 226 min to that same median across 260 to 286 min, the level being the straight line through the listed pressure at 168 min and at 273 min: -1096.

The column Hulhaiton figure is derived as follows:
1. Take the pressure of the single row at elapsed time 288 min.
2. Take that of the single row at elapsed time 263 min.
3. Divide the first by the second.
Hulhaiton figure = 1.01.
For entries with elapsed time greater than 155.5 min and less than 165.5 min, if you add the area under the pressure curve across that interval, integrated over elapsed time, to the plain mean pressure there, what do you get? 1827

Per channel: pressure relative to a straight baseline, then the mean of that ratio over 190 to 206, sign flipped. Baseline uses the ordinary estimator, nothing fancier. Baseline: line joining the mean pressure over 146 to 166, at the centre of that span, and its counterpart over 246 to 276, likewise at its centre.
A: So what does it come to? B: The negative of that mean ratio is -1.03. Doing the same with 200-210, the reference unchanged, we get -0.98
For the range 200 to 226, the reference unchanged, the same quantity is -0.94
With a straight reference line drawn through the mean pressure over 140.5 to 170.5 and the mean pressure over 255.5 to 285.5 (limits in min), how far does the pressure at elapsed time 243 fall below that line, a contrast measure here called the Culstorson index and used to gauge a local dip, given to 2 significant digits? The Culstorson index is 14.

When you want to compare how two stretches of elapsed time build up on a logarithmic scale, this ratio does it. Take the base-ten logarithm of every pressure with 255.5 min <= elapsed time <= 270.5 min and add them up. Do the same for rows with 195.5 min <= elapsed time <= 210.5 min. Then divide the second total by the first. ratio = 1.03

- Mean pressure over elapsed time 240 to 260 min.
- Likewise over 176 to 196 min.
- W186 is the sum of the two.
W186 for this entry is 289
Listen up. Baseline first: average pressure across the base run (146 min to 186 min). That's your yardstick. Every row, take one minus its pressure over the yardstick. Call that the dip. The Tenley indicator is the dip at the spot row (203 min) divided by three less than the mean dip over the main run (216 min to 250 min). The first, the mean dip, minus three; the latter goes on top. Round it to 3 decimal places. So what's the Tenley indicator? -0.041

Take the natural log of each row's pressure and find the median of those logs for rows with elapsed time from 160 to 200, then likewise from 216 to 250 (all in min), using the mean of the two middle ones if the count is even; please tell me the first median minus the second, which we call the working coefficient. 0.24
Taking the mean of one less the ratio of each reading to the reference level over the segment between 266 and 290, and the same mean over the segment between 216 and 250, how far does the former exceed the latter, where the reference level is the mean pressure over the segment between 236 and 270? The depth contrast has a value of -0.10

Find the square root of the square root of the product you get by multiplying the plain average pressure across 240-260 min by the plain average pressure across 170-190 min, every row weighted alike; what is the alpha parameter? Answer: 12.0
